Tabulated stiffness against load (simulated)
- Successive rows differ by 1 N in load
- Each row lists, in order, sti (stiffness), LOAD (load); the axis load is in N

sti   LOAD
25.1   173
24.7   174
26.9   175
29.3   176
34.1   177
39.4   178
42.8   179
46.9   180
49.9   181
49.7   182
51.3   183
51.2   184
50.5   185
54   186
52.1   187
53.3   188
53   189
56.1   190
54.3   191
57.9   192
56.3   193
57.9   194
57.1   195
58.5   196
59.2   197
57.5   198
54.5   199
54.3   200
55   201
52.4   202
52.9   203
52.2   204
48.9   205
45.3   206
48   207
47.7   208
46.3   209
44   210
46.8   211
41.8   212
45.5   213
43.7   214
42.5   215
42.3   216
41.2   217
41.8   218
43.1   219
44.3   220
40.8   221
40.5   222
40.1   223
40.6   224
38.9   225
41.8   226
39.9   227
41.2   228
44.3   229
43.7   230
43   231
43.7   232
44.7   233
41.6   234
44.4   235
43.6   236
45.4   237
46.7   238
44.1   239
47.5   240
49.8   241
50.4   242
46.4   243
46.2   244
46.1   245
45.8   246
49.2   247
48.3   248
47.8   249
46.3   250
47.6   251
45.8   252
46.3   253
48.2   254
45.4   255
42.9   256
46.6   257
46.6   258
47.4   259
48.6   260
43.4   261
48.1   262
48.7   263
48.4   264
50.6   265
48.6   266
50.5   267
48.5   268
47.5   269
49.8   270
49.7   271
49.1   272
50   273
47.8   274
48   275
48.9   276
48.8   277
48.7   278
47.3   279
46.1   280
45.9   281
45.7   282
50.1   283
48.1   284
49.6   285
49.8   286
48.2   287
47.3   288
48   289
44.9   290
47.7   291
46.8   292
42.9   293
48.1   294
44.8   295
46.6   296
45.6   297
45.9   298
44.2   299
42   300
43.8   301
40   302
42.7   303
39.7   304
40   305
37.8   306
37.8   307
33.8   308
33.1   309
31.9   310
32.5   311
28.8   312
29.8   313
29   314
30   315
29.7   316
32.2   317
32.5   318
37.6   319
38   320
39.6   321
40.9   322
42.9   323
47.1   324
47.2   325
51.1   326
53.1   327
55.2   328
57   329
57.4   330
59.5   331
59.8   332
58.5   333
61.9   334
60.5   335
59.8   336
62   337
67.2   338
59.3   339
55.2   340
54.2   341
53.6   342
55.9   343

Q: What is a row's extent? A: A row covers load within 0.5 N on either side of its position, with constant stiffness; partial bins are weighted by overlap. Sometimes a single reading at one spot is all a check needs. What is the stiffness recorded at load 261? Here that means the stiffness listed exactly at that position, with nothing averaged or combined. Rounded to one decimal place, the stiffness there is 43.4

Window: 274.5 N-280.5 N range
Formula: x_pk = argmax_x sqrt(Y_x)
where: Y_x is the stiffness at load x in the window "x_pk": 276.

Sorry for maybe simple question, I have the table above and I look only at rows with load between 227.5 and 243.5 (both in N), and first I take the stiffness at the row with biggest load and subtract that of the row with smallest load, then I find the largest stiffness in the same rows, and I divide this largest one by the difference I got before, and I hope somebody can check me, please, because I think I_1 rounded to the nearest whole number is 10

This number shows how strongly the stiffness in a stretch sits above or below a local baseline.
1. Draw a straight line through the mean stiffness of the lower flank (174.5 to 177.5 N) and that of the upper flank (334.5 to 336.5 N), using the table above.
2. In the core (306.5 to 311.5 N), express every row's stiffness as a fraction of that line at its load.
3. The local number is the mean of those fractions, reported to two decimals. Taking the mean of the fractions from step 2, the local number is 0.61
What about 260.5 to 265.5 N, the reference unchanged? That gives 1.03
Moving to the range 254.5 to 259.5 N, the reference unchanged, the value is 1.01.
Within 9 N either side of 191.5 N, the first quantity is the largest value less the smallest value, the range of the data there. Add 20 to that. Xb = 28.7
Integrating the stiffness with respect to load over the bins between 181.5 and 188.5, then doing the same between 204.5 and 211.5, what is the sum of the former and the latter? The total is 689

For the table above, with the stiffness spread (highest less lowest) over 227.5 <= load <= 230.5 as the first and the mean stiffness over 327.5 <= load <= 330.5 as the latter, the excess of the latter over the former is 53.4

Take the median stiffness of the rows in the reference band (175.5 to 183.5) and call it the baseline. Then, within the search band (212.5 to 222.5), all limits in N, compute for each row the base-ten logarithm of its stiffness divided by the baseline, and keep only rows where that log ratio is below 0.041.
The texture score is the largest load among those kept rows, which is 222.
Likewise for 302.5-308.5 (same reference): 308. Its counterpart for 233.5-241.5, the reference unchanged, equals 240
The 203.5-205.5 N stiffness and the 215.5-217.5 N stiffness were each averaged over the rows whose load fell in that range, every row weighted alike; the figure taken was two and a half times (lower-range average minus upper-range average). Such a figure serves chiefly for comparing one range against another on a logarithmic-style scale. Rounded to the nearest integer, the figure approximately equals 22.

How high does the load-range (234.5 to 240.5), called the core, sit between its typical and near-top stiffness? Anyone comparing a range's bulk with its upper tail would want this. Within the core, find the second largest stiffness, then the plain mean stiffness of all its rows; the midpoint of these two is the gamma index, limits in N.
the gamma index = 46.0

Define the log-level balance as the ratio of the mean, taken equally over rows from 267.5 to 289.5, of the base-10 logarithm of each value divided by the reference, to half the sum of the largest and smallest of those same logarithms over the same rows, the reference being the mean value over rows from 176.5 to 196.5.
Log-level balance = 0.87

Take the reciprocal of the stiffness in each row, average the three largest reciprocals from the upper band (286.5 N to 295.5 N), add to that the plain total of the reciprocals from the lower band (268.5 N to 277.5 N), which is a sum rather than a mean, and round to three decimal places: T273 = 0.207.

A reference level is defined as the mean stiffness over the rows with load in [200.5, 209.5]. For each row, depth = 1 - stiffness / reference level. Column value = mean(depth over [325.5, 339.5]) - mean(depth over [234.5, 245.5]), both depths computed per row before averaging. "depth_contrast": -0.2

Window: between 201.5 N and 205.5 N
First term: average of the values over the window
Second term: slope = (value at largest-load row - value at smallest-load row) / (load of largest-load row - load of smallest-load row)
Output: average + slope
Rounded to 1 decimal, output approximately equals 50.4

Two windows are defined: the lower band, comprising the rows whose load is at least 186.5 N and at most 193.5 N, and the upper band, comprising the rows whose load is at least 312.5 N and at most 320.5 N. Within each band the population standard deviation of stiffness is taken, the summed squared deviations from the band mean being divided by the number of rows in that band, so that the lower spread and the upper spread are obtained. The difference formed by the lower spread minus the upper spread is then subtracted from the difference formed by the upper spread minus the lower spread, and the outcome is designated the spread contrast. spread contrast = 2.8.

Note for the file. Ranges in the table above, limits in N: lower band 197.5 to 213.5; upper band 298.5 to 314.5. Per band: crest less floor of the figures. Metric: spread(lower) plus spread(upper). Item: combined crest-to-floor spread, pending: 31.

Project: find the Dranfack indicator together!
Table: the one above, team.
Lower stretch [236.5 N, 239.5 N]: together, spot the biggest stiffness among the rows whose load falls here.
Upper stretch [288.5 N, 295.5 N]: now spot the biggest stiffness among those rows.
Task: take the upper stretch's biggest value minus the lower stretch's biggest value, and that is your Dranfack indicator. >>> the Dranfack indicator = 1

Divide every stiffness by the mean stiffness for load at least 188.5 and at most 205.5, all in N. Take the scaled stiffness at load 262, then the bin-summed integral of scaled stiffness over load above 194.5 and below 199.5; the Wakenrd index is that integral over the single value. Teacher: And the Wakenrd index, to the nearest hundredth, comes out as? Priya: 5.96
